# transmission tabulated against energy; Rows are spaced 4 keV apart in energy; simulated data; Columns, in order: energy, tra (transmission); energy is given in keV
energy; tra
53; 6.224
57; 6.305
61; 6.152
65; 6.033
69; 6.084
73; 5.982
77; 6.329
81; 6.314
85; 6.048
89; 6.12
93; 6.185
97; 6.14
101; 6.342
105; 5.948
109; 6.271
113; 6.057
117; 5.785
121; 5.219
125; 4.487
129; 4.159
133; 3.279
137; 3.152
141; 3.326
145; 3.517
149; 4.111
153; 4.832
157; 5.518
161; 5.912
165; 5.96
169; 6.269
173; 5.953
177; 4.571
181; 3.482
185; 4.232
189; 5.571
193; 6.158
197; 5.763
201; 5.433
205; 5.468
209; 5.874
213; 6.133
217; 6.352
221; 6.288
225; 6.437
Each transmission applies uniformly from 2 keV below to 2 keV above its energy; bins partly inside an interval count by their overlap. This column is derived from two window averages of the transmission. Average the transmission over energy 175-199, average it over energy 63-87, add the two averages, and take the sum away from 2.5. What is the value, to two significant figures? -8.6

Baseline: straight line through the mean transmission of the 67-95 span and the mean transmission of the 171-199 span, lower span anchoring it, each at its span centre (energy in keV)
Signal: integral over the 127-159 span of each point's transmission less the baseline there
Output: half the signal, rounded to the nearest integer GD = -25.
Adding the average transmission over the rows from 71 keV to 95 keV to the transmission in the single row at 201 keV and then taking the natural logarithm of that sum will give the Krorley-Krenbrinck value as 2.45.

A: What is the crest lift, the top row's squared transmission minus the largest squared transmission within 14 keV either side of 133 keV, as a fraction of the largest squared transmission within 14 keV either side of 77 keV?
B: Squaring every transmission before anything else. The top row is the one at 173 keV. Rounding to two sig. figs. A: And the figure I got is 0.20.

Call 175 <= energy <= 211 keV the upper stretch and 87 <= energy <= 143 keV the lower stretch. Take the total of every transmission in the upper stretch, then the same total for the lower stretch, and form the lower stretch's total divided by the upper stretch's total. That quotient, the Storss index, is 1.6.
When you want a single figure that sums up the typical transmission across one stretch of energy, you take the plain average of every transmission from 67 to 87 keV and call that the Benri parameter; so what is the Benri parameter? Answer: 6.2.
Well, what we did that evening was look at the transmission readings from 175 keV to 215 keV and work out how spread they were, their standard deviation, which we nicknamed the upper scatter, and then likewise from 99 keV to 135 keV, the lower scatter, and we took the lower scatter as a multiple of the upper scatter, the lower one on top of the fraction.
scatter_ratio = 1.2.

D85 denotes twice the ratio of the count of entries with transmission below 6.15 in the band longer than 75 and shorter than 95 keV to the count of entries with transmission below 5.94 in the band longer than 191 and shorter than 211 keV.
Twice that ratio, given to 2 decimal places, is 1.00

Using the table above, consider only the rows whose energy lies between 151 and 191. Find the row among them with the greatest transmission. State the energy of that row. 169 keV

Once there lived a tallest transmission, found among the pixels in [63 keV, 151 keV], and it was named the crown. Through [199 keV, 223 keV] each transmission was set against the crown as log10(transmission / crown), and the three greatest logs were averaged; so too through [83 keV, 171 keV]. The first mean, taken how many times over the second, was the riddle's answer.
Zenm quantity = 2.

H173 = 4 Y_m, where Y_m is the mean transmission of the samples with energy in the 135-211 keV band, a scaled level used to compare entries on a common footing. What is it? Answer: 20.0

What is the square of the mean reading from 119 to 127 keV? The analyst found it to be 24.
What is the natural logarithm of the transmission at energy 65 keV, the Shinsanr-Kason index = 1.80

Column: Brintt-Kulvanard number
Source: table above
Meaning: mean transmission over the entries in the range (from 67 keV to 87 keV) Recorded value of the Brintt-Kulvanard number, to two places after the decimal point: 6.15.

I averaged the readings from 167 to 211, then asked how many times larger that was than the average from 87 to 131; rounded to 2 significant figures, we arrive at 0.94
